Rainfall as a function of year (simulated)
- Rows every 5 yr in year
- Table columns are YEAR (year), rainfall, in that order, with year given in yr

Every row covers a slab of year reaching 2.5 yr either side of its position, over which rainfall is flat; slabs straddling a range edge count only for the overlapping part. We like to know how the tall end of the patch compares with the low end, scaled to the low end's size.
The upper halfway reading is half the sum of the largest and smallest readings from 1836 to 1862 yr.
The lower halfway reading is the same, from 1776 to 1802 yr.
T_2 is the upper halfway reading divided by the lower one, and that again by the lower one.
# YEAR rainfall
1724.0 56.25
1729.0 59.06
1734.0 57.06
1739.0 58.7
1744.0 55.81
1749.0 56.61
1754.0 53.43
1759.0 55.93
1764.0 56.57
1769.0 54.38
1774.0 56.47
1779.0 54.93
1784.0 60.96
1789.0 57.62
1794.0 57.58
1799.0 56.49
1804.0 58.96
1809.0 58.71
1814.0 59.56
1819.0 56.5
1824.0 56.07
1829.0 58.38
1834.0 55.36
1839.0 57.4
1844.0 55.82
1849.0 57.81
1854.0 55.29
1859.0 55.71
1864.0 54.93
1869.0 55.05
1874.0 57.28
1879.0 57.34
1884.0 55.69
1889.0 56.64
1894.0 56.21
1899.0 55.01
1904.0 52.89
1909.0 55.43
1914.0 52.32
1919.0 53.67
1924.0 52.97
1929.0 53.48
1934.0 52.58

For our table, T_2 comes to 0.0168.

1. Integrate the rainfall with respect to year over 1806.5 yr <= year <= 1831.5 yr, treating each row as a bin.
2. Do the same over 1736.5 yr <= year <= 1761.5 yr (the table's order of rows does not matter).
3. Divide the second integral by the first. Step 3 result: 0.97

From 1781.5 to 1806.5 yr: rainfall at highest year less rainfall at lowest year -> -2.0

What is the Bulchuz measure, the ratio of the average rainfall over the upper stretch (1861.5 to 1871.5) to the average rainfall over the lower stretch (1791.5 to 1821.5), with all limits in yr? 0.949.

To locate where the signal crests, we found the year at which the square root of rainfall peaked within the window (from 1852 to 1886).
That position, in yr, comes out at 1879.0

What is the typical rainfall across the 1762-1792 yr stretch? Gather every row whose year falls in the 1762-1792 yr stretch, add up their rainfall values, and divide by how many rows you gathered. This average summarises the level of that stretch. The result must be 56.8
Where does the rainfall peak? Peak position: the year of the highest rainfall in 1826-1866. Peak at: 1829.0 yr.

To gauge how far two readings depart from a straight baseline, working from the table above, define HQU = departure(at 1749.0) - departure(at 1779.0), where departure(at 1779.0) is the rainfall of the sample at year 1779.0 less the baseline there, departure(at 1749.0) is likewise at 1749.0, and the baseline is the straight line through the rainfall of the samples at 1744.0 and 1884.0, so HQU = 2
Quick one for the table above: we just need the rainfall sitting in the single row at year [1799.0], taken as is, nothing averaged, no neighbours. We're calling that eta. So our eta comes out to 56.49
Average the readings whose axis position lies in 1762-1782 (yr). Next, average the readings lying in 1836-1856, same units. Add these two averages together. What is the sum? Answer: 112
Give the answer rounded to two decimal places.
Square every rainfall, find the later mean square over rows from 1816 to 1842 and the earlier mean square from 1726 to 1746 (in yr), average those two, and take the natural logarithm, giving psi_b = 8.09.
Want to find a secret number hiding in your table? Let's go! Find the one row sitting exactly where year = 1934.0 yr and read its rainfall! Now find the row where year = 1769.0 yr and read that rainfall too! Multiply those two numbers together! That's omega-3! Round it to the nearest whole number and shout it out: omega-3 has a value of 2859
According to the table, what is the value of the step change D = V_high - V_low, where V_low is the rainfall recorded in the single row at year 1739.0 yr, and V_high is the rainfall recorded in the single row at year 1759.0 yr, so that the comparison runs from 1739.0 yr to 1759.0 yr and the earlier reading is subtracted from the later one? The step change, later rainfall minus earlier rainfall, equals -3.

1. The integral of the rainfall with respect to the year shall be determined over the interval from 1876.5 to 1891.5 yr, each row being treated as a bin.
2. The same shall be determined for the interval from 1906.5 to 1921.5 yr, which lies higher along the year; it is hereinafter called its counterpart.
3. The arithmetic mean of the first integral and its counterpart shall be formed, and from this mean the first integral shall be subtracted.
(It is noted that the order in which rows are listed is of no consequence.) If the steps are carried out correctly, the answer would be -21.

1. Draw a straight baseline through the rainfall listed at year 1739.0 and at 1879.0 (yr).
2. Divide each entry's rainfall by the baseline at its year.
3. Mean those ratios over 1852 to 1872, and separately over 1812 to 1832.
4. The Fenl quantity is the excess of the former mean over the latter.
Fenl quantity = -0.03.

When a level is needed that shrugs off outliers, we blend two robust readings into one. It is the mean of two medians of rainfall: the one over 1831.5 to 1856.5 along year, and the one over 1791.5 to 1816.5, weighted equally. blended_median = 57.3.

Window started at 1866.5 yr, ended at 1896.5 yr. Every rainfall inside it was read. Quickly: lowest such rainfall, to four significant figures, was 55.05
